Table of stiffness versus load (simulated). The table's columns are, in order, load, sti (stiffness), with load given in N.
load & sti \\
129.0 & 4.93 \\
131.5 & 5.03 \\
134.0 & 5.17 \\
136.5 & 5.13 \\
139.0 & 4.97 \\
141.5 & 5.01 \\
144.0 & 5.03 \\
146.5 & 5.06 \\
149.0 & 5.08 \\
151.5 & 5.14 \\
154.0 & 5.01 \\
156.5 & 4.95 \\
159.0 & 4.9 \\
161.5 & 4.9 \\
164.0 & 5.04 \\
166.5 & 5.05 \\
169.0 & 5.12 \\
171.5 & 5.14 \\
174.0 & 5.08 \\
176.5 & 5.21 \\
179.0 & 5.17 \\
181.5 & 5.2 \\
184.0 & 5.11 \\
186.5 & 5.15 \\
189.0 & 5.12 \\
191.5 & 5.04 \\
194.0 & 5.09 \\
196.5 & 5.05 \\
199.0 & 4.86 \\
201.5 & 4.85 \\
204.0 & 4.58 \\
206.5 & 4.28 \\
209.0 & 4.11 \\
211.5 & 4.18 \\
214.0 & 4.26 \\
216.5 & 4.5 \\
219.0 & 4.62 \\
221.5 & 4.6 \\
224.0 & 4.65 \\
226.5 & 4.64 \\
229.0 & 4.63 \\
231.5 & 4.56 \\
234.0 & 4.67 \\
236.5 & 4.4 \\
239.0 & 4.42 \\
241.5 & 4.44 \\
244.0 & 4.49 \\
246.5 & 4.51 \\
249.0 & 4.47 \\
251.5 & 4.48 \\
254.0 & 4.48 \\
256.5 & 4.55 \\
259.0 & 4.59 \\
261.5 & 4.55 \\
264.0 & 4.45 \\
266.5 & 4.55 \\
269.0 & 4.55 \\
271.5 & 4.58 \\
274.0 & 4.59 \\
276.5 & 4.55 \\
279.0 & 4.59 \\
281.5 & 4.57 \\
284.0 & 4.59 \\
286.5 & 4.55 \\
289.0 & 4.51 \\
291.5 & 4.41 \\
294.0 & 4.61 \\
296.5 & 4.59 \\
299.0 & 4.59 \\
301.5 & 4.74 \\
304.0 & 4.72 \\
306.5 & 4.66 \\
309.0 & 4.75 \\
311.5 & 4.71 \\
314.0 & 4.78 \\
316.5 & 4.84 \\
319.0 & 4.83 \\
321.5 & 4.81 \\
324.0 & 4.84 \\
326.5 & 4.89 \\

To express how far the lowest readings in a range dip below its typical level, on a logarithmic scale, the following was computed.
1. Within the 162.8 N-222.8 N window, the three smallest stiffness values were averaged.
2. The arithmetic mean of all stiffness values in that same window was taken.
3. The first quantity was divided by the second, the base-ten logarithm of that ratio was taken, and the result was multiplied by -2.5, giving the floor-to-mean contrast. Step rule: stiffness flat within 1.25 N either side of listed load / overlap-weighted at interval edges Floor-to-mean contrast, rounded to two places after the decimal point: 0.16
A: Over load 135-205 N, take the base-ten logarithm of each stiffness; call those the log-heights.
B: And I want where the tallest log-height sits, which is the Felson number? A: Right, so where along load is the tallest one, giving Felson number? 176.5 N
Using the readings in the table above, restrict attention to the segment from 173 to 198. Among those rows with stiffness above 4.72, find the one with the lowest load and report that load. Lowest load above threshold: 174.0 N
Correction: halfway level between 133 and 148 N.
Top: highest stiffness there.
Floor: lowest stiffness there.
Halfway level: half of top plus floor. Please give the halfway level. 5.07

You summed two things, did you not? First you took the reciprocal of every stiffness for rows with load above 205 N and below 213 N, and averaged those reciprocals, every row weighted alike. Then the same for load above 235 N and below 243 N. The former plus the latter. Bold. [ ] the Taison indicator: 0.46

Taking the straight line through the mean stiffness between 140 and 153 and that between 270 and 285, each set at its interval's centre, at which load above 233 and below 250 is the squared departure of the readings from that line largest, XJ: 236.5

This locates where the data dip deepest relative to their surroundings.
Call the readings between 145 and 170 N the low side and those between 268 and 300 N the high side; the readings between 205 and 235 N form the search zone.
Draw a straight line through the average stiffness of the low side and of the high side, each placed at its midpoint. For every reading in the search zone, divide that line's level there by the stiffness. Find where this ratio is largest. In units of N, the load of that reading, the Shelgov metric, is 209.0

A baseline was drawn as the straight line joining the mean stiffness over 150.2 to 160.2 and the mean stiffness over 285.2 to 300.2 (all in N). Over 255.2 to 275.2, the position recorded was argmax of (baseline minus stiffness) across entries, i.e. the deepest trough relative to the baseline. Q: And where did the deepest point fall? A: 264.0 N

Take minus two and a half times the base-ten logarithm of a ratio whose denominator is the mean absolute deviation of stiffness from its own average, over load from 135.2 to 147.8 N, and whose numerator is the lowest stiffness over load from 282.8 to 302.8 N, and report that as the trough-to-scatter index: -5.0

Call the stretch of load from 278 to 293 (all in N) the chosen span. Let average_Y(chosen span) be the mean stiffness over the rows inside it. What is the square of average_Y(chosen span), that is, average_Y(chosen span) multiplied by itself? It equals 20.6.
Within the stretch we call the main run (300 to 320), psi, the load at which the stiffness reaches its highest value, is 316.5 N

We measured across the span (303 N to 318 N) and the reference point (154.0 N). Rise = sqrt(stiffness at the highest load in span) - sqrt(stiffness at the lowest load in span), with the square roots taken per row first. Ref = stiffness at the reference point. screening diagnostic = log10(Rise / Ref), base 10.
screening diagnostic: -2.26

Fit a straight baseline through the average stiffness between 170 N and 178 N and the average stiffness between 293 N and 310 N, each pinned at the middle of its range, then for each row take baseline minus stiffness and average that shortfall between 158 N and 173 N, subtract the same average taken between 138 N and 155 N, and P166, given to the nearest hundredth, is -0.05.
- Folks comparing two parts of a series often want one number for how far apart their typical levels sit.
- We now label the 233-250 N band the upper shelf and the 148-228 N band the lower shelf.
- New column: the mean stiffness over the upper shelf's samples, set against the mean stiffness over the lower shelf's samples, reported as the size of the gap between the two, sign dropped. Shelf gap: 0.38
